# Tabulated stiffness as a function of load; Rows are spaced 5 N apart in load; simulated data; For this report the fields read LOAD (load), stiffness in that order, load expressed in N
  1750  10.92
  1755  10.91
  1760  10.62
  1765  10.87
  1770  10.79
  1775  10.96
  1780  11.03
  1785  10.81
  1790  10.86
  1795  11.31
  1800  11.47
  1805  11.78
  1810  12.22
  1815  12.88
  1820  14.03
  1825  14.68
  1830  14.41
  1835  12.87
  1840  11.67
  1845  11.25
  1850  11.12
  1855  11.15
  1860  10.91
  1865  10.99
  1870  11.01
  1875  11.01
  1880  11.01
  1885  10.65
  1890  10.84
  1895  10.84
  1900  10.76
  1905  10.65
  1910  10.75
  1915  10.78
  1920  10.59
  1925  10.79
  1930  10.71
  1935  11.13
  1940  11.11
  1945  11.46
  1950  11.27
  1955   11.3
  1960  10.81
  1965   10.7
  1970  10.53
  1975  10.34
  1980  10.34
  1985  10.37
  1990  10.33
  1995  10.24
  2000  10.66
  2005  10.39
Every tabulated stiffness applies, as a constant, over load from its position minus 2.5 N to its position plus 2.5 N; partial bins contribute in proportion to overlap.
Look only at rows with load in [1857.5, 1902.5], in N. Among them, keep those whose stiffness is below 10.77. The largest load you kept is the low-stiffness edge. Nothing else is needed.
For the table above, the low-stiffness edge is 1900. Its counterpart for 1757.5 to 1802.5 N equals 1760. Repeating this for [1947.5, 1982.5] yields 1980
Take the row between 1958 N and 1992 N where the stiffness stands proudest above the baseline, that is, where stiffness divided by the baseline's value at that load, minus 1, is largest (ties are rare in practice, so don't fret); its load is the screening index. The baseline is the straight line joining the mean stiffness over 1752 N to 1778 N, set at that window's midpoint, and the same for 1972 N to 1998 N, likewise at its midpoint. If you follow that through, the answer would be 1960 N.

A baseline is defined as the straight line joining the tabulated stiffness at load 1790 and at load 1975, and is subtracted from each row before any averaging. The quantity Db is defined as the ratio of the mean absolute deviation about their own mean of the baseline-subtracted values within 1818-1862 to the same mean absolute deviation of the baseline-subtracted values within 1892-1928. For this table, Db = 21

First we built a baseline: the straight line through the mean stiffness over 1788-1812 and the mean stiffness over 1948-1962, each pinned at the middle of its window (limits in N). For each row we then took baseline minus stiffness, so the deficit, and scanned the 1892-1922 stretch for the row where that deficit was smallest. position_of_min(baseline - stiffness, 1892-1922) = 1895 N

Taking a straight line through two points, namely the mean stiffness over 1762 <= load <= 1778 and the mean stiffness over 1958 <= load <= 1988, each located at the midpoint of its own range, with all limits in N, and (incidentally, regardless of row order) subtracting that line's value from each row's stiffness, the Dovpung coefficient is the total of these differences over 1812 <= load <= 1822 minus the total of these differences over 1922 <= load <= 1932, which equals 5.0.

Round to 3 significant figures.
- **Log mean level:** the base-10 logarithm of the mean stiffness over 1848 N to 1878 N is 1.04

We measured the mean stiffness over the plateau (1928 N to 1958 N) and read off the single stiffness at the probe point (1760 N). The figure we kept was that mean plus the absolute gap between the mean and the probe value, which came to 11.7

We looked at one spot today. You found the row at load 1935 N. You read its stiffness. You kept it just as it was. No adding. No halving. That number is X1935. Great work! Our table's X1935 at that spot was 11.13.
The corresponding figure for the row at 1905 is 10.65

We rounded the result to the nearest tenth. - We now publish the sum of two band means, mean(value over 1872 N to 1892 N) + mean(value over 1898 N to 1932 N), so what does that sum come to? 21.6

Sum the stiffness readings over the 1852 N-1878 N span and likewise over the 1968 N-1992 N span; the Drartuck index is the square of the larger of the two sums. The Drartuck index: 3033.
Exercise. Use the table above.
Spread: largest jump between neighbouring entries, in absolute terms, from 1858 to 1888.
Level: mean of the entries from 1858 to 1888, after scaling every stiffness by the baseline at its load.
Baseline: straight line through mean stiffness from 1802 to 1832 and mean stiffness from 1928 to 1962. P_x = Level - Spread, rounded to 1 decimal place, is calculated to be 0.5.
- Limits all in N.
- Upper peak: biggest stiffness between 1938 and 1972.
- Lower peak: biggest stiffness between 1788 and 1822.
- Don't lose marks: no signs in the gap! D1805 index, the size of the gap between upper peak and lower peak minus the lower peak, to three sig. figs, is -11.5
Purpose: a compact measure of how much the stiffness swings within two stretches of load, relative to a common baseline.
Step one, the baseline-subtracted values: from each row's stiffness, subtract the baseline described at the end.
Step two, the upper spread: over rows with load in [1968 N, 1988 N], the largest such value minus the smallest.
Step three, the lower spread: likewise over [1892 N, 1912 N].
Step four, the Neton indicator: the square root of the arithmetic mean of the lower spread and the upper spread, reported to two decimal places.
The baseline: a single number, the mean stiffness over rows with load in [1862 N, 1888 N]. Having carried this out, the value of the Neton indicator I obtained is 0.44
